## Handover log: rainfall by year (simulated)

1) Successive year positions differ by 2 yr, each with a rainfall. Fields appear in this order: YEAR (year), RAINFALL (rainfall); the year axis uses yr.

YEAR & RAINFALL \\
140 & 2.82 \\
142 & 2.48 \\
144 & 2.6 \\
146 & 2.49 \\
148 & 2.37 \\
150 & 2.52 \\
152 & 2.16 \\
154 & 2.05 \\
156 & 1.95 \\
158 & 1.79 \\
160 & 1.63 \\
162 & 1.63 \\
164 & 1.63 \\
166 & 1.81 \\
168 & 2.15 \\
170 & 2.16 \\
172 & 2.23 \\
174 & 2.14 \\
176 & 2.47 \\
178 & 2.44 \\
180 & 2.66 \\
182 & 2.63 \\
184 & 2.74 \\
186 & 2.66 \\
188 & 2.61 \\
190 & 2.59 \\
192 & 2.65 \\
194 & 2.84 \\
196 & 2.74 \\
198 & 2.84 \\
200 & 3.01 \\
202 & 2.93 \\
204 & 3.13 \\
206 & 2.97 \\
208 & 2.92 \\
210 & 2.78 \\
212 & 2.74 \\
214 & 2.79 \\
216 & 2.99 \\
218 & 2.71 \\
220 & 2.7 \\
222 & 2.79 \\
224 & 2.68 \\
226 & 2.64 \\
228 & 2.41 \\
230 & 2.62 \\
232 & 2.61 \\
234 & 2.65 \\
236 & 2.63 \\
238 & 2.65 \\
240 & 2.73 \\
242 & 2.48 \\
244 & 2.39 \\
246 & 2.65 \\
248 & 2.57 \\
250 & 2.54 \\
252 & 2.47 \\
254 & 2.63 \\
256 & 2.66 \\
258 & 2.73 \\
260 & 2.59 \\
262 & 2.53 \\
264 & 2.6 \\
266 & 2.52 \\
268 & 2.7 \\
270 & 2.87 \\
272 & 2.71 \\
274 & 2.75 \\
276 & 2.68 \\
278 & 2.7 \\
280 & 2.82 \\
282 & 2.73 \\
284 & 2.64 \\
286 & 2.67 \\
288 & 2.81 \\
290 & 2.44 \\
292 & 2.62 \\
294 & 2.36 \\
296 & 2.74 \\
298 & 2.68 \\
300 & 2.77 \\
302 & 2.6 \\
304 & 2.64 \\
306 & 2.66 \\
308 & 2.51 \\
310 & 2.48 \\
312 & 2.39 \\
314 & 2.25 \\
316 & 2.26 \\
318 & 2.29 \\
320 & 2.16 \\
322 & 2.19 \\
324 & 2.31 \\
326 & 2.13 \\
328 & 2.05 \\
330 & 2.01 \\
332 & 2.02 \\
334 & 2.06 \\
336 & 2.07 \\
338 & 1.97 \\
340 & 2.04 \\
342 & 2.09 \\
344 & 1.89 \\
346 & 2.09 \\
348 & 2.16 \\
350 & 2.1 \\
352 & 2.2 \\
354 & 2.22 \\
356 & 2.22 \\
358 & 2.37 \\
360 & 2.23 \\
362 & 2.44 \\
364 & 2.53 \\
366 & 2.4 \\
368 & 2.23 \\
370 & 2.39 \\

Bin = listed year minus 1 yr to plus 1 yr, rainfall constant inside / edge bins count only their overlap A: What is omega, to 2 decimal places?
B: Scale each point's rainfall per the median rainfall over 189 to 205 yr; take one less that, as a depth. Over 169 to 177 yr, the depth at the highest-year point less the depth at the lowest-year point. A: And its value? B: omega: -0.11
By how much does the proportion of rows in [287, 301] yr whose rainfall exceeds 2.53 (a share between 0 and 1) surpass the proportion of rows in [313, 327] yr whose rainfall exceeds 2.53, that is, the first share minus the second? 0.71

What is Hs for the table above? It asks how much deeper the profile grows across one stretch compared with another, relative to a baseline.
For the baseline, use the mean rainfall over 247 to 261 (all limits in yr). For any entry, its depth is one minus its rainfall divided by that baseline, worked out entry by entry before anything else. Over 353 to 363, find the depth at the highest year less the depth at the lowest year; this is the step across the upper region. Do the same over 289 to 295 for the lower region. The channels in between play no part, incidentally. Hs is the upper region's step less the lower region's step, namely -0.12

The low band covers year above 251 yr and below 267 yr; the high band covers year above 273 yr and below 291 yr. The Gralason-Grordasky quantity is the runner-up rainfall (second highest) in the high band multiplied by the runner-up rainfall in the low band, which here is 7.47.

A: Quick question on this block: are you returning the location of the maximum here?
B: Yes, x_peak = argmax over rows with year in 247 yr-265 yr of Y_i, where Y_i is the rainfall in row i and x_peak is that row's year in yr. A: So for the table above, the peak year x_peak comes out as 258 yr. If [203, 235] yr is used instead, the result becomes 204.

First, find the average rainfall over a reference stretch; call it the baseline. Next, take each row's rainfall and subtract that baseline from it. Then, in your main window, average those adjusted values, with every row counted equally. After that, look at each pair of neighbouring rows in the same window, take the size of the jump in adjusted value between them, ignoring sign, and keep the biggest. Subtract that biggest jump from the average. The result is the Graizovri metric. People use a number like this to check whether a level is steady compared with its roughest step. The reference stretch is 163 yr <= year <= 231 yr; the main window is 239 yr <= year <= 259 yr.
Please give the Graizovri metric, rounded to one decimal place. -0.3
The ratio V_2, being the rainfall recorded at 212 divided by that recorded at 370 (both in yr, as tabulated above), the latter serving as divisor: 1.15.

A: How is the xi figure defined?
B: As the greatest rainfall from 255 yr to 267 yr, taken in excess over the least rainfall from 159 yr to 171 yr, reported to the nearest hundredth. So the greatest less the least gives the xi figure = 1.10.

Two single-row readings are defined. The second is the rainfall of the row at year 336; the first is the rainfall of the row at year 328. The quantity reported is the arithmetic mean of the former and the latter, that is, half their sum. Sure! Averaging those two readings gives 2.1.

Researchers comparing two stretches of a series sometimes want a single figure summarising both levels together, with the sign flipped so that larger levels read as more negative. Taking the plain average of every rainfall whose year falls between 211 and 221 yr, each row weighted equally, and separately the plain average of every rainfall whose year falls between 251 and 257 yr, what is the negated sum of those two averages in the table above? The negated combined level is -5.37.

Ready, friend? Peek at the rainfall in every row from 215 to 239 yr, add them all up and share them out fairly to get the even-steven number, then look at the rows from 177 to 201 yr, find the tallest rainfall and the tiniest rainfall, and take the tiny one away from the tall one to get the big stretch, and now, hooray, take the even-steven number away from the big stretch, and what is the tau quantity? -2.1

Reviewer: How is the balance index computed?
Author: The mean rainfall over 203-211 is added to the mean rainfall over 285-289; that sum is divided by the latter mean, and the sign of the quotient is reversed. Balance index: -2.08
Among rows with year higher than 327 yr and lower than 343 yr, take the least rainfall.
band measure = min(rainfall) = 1.97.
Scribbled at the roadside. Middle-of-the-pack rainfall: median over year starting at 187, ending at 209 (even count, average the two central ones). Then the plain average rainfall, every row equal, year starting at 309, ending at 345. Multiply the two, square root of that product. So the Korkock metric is 2.47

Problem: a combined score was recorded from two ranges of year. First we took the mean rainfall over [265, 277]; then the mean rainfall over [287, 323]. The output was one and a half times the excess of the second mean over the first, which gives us -0.3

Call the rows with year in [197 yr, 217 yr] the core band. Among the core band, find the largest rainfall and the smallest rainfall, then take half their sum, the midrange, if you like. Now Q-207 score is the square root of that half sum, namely 1.71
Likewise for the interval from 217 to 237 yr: 1.61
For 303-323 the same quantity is 1.55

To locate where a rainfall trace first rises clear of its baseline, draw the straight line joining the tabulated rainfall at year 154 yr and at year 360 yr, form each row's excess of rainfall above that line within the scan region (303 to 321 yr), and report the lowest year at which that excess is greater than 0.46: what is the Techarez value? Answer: 306 yr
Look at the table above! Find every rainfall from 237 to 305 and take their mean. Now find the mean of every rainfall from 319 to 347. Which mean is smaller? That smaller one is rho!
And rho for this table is 2.1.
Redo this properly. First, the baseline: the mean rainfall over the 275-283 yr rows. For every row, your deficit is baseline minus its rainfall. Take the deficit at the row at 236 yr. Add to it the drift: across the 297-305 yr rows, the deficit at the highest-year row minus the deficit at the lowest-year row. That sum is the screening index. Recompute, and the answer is 0.14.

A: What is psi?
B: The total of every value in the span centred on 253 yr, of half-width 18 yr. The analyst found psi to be 46.9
